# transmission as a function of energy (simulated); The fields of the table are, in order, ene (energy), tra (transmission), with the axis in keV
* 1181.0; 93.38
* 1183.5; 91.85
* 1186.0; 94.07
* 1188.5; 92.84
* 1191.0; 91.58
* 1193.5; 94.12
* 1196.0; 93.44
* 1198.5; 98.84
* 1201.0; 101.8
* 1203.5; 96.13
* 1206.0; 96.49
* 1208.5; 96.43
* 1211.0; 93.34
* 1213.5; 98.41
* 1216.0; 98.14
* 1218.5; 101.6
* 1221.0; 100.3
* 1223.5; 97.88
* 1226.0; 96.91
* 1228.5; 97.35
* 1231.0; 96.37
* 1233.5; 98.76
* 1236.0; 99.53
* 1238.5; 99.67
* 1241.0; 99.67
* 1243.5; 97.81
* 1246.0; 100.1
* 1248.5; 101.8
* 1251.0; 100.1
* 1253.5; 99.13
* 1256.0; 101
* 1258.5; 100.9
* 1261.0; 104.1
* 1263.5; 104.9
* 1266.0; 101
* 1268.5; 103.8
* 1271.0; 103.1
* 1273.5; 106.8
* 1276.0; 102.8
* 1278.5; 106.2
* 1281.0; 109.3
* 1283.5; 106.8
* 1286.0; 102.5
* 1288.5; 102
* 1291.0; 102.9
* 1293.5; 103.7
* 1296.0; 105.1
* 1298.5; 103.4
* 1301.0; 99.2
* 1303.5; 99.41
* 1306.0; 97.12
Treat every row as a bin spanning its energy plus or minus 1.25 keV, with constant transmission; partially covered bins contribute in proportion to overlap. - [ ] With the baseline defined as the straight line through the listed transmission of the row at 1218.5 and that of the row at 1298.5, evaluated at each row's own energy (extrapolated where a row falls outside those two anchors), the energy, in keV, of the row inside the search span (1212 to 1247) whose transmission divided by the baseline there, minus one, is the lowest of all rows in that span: 1231.0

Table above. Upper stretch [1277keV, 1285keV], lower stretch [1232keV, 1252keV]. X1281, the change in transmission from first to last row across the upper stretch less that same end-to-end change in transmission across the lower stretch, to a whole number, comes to -1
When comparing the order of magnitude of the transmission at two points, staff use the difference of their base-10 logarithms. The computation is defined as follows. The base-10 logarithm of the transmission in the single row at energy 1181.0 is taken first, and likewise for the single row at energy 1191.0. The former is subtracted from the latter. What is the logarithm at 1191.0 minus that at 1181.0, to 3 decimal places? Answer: -0.008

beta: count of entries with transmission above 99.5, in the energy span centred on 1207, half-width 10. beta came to 1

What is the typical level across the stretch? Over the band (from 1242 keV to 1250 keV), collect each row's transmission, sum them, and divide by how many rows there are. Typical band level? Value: 100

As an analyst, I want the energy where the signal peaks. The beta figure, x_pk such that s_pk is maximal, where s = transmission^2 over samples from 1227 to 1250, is 1248.5 keV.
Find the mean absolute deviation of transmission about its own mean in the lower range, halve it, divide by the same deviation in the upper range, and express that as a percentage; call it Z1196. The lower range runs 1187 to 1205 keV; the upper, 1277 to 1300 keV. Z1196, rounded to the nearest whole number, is 74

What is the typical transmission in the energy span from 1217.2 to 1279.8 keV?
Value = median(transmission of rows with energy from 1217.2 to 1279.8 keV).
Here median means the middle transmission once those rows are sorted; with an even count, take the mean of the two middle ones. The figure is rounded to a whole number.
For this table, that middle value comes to 100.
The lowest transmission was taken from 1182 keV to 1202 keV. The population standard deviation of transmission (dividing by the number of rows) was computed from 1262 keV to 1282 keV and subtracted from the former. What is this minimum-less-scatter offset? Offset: 89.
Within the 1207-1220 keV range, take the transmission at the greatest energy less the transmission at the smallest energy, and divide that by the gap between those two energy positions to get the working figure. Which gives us 0.52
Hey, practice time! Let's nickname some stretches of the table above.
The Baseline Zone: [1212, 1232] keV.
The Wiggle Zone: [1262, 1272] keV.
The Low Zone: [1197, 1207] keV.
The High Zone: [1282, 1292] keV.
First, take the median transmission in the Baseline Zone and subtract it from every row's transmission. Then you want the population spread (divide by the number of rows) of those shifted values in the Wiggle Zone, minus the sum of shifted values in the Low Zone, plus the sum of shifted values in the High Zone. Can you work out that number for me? 22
